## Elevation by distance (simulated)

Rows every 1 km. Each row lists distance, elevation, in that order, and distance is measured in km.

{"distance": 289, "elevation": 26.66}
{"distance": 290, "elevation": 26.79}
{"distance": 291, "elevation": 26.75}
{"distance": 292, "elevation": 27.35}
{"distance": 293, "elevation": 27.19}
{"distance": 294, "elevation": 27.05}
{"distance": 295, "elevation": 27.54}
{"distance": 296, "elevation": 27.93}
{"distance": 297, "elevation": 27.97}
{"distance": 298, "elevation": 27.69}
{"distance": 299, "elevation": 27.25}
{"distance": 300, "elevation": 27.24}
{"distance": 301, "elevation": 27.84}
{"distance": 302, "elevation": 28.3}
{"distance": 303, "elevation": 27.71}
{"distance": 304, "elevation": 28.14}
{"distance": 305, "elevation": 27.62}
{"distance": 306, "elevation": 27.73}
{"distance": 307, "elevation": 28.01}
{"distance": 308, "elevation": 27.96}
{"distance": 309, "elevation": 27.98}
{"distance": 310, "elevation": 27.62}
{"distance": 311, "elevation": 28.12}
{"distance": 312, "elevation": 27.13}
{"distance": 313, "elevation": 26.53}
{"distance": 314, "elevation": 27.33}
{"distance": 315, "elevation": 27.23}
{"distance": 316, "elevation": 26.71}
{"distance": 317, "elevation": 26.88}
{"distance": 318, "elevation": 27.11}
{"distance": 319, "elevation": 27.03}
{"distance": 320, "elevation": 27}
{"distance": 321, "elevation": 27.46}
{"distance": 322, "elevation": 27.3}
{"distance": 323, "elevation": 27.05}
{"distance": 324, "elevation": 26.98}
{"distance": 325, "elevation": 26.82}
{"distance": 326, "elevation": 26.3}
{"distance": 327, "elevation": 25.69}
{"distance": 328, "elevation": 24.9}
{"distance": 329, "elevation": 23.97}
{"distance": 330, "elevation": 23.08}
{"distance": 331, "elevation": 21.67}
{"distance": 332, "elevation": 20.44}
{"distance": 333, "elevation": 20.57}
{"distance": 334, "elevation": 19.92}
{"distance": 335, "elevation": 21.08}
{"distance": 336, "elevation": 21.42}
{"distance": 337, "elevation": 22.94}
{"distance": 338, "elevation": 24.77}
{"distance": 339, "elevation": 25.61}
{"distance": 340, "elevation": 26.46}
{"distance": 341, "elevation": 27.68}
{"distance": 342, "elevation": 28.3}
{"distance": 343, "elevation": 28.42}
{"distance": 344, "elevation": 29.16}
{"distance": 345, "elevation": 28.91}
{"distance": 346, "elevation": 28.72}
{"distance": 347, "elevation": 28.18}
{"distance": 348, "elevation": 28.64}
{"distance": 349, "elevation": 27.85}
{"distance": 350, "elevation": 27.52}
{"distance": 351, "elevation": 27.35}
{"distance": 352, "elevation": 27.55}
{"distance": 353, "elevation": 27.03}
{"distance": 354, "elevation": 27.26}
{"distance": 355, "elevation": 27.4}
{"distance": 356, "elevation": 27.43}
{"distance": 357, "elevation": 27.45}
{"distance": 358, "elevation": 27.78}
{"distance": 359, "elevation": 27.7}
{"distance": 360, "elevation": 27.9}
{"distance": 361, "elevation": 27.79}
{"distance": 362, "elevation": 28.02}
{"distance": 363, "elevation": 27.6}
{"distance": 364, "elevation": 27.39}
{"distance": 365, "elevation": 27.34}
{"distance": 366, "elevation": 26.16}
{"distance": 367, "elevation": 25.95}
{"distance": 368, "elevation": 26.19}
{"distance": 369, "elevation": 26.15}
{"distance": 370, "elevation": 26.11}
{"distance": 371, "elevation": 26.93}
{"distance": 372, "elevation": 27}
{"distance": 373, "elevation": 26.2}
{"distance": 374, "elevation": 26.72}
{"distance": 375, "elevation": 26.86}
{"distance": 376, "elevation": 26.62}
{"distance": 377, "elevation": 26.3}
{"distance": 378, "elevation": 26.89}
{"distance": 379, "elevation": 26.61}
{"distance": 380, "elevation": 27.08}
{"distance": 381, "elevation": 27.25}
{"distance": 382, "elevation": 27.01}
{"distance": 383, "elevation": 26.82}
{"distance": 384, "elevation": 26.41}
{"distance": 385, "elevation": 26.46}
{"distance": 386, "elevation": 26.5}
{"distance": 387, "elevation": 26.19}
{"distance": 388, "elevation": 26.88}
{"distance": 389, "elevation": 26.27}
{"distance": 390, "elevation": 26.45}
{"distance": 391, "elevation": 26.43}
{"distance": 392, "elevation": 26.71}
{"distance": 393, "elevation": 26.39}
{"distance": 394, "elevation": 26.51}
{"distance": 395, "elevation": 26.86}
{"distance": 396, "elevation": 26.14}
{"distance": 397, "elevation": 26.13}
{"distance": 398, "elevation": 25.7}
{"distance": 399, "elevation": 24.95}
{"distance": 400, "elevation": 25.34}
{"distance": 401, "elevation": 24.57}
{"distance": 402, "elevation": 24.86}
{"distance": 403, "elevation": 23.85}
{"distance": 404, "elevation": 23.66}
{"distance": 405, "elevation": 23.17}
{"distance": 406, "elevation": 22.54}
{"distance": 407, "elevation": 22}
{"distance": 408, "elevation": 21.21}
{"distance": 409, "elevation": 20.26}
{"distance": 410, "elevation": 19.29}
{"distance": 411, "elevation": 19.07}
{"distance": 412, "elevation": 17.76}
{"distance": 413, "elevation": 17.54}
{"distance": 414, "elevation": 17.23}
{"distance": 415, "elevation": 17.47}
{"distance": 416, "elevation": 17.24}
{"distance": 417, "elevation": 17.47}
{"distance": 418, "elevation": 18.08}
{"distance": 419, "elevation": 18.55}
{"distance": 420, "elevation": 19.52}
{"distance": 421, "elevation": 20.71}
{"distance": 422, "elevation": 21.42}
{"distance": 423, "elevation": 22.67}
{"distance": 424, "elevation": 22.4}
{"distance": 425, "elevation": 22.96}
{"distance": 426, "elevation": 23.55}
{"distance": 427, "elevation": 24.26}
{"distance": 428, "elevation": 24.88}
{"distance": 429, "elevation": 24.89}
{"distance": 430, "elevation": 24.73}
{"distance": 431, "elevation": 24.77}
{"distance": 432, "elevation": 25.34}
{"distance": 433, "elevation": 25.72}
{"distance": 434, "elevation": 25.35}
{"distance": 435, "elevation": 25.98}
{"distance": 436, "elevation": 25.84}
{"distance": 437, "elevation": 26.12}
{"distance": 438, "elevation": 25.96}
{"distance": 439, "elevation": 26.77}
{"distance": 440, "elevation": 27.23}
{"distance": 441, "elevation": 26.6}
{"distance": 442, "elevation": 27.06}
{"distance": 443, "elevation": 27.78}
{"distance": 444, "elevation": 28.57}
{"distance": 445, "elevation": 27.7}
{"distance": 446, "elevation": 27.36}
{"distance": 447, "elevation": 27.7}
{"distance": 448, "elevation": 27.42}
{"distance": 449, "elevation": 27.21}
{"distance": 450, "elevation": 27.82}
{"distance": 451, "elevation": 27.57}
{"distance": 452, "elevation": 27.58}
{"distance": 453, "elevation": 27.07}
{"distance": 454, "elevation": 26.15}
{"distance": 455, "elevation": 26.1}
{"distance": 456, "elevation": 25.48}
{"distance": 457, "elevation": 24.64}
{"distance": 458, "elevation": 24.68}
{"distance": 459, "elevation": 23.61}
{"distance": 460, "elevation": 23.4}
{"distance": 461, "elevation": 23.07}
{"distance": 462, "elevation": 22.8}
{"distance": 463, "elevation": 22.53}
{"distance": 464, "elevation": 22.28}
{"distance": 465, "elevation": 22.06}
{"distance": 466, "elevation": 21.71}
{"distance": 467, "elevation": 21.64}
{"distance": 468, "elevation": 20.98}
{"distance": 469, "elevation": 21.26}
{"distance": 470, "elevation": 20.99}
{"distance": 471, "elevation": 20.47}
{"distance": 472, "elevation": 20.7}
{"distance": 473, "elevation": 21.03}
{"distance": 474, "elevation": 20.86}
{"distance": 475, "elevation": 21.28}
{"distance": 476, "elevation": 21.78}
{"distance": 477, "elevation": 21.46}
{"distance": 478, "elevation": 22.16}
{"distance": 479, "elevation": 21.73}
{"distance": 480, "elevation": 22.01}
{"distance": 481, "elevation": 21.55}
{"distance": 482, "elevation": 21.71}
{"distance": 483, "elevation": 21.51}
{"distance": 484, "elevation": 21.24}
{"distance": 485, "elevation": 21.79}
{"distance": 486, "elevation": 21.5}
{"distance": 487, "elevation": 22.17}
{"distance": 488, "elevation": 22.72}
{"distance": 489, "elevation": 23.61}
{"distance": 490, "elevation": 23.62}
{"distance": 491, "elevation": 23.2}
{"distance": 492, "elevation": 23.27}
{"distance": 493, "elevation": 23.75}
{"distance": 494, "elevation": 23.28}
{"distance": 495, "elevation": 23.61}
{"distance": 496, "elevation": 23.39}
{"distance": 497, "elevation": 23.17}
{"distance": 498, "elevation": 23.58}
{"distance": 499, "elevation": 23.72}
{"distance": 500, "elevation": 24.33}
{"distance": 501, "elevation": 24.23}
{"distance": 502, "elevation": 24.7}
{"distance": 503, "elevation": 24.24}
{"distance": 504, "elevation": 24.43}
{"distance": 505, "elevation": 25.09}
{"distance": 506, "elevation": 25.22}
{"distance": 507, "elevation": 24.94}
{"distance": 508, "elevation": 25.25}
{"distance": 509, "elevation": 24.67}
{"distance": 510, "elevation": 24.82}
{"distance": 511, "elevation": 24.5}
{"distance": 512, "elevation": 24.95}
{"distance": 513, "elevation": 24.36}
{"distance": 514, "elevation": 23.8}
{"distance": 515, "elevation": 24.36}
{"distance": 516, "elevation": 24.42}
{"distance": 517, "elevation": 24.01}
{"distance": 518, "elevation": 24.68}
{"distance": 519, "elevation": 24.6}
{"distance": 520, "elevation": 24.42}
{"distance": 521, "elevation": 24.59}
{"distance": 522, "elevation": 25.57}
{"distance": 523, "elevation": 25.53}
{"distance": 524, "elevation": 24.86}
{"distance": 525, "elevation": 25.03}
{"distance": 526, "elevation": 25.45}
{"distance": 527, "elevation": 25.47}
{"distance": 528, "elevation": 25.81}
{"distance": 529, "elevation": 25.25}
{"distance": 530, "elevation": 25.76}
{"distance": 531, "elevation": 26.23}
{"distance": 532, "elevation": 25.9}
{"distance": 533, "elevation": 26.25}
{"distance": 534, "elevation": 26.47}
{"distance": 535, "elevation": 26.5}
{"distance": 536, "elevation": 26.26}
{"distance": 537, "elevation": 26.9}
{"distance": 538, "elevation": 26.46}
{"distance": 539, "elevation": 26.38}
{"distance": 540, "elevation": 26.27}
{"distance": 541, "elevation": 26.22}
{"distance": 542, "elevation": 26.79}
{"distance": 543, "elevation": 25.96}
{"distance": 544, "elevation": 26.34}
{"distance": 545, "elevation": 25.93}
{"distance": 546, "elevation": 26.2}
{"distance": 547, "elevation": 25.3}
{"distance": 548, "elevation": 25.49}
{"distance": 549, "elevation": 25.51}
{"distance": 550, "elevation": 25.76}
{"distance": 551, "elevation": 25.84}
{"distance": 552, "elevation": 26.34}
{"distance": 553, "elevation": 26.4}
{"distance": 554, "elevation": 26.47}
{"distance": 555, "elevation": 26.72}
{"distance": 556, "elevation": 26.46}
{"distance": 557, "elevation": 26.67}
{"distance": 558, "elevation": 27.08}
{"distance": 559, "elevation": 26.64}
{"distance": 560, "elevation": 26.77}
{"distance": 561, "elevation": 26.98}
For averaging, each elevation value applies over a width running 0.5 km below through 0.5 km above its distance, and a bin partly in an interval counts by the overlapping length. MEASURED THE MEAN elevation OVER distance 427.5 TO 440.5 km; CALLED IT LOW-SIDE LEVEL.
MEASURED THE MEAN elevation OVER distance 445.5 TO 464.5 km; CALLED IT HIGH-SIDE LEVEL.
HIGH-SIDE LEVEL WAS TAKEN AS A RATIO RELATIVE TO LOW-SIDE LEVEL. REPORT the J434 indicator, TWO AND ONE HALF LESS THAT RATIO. 1.51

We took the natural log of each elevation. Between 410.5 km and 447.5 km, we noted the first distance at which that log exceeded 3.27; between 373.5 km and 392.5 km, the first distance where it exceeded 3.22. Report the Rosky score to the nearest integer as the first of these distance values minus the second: 65 km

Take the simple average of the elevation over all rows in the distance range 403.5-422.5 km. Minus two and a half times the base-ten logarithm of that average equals -3.24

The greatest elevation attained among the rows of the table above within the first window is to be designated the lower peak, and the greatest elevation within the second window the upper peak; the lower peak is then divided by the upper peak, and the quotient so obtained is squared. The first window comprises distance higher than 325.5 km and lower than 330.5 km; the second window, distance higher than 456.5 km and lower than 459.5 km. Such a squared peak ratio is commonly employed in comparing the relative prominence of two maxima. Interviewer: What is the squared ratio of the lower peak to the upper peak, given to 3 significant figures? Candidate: 1.14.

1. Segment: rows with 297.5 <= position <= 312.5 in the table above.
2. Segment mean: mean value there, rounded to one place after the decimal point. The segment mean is 27.8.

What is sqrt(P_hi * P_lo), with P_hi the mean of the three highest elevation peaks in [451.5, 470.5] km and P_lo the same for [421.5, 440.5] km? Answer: 26.8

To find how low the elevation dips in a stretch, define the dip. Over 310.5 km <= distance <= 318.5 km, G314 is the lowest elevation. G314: 26.53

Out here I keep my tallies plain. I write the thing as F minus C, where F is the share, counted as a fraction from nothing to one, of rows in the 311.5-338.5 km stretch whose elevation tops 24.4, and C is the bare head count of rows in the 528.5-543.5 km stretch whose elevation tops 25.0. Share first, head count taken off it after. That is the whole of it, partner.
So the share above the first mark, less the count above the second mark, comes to -14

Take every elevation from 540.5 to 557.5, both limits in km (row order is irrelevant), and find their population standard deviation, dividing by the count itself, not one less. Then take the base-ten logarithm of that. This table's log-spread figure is -0.36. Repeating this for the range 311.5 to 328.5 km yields -0.20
